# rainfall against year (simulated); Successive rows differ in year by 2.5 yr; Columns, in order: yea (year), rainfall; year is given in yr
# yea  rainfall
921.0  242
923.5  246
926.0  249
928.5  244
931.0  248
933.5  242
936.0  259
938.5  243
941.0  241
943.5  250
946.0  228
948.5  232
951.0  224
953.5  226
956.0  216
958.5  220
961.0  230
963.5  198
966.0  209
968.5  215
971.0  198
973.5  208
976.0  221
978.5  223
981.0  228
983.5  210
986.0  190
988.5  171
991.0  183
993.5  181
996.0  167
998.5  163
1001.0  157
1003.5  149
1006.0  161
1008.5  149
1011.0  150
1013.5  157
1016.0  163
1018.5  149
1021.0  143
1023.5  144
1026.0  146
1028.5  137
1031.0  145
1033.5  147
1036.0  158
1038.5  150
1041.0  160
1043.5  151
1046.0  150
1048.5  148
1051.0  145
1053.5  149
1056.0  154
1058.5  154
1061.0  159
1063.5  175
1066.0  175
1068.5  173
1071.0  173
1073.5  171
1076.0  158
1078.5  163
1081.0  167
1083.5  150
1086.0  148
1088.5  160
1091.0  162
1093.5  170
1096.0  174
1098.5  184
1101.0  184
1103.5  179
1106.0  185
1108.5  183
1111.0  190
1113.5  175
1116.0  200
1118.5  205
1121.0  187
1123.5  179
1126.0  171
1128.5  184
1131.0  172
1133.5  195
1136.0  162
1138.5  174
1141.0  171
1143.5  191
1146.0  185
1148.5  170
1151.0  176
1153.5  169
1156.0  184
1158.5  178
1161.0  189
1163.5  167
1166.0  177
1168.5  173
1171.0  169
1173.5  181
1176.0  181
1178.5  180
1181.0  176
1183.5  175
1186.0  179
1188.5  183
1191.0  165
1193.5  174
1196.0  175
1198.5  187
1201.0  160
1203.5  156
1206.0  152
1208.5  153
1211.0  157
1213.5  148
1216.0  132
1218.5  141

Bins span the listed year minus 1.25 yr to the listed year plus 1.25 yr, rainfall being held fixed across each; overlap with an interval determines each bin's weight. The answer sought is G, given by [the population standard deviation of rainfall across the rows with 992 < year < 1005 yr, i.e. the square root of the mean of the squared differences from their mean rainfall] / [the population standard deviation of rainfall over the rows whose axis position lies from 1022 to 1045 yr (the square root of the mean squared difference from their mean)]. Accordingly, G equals 1.60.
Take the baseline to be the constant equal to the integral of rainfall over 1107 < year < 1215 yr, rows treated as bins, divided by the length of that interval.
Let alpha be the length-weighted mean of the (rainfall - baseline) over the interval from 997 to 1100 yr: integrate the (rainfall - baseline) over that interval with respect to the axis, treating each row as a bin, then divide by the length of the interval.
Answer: -19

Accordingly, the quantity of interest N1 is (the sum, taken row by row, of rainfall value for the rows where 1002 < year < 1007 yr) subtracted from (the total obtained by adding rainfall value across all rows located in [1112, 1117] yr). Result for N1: 65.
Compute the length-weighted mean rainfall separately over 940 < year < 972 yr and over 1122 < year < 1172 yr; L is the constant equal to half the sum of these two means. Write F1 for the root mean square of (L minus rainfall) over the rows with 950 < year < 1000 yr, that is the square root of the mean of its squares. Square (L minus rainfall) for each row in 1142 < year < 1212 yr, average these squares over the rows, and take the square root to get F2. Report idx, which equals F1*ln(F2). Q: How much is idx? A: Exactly 71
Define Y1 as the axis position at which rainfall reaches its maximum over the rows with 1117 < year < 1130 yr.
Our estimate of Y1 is 1118.5 yr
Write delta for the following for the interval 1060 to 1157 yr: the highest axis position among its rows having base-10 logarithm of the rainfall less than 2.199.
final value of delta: 1086.0 yr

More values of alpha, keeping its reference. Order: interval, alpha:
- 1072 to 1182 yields 0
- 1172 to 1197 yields 1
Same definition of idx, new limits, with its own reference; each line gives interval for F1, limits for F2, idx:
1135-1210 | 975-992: 84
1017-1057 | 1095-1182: 158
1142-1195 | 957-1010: 77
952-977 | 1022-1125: 65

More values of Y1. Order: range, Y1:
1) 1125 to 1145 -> 1133.5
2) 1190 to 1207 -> 1198.5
